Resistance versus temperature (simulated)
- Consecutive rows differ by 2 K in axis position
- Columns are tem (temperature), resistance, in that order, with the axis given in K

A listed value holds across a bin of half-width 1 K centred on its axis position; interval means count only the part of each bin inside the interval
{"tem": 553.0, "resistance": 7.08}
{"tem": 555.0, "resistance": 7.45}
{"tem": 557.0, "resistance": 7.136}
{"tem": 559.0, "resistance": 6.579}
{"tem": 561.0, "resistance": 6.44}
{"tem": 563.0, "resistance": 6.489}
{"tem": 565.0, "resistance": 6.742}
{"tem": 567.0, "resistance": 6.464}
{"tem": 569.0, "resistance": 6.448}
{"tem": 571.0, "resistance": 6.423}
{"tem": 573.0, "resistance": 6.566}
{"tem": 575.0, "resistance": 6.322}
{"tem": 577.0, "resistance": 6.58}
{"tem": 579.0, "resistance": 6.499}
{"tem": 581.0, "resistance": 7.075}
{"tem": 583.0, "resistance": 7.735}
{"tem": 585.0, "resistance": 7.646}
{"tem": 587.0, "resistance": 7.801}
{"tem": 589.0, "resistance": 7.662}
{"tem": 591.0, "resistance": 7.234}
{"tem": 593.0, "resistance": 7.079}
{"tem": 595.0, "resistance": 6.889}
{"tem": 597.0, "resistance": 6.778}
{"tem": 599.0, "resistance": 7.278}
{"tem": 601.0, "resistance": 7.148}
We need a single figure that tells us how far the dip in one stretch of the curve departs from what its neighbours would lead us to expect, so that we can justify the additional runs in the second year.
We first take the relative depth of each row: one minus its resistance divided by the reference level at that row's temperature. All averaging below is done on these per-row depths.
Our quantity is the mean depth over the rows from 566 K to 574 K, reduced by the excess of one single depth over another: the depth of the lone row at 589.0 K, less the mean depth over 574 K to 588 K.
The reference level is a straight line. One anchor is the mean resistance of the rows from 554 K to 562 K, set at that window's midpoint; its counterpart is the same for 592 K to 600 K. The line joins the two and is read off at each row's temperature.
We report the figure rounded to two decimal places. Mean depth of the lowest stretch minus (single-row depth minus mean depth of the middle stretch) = 0.14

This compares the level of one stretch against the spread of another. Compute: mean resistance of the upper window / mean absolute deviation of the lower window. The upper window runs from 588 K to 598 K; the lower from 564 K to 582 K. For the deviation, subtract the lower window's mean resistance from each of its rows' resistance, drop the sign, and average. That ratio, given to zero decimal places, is 46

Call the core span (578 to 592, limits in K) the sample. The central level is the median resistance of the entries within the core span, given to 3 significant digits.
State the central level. 7.65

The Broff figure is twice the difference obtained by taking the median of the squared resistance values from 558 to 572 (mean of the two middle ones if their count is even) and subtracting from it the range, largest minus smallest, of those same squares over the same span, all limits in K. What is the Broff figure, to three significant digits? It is 75.2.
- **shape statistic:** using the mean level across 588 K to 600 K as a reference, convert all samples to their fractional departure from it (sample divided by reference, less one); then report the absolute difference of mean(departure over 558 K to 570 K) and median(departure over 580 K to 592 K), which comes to 0.16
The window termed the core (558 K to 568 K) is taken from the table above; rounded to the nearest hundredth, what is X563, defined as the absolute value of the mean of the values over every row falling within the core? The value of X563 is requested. 6.54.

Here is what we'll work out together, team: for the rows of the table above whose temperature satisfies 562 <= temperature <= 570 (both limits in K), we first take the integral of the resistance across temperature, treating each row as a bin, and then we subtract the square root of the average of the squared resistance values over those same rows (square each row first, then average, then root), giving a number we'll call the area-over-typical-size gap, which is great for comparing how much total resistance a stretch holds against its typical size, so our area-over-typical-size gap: 46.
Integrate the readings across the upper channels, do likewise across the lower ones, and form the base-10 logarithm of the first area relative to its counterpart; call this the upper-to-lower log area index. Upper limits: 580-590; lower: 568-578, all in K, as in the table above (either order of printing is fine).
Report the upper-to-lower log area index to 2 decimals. 0.07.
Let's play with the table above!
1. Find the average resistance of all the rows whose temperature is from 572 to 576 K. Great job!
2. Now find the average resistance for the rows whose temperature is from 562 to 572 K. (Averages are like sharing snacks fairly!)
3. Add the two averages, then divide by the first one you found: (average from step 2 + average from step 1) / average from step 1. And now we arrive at 2.01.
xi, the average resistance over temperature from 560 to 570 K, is 6.52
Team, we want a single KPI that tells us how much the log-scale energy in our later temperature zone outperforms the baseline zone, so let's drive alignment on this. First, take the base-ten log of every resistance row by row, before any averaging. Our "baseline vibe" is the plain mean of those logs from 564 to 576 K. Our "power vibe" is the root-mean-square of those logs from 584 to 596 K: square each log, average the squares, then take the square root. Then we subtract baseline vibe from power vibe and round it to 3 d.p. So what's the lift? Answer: 0.056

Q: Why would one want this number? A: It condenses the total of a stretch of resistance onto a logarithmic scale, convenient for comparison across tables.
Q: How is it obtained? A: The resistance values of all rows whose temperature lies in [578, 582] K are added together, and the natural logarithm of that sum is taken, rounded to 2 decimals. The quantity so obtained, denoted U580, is 2.61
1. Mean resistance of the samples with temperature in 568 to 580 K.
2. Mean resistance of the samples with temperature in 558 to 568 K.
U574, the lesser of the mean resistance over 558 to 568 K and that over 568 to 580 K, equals 6.47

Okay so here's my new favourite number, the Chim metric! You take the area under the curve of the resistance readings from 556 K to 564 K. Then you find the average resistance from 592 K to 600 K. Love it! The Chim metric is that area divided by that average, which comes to 7.6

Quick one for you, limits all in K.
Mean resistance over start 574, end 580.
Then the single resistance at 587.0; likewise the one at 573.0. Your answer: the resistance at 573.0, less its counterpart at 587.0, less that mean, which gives -7.70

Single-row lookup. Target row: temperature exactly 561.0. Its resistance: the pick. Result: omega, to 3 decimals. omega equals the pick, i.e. 6.440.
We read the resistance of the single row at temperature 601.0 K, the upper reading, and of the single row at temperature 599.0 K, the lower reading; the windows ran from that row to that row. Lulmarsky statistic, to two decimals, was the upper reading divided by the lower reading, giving 0.98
